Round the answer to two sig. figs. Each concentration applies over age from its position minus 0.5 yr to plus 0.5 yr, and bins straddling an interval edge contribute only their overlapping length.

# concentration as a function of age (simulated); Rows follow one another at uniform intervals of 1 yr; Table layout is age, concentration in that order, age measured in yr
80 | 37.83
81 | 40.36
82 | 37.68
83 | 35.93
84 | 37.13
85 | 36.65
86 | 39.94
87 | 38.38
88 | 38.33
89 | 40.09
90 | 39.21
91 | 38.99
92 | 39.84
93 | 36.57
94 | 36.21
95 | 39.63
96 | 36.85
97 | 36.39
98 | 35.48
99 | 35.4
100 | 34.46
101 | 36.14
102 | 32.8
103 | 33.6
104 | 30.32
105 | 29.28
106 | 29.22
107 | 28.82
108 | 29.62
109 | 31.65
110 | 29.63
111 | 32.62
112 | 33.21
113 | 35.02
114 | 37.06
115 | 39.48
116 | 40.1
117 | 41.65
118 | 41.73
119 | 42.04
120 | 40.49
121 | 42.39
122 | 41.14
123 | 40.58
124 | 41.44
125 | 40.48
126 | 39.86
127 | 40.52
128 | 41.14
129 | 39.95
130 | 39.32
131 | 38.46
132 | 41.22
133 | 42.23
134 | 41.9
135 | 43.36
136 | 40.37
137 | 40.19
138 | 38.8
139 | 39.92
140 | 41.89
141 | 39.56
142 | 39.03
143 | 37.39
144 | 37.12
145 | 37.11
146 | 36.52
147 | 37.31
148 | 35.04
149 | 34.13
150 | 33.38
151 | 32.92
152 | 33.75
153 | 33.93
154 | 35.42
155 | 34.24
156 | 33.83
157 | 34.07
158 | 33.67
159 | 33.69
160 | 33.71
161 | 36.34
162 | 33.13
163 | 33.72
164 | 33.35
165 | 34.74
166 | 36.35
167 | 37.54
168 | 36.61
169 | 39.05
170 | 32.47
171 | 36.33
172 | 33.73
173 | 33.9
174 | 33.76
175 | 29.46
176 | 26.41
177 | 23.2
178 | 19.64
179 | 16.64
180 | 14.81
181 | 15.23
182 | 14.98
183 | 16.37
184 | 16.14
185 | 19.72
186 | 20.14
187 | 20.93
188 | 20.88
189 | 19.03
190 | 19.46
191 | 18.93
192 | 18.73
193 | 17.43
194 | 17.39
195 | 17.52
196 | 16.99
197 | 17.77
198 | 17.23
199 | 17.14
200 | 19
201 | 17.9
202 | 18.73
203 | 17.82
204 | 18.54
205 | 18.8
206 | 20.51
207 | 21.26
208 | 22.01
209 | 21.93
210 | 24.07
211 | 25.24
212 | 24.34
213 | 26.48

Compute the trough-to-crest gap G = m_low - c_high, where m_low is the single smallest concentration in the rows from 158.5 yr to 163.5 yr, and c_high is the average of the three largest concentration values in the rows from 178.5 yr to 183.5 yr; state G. 17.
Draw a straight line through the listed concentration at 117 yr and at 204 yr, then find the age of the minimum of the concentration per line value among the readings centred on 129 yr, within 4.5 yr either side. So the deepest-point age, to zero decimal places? 131 yr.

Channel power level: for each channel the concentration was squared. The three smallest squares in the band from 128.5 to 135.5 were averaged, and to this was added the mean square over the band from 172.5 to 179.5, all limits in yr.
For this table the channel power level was 2263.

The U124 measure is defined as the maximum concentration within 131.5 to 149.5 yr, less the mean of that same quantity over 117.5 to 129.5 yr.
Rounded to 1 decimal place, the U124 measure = 2.4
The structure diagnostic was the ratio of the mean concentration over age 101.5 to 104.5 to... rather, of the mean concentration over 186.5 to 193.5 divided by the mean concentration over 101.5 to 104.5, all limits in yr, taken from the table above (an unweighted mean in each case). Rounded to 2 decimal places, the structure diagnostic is 0.60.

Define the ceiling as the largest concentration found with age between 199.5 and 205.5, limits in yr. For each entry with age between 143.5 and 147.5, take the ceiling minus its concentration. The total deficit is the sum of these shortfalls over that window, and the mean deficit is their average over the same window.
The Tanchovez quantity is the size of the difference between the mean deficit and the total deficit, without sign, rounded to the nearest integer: 54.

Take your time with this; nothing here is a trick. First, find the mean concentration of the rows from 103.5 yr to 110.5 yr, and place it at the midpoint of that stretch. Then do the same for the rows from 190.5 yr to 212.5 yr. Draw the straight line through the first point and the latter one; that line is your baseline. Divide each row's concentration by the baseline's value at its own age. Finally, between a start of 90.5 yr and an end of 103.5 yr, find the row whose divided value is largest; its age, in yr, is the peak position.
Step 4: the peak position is 95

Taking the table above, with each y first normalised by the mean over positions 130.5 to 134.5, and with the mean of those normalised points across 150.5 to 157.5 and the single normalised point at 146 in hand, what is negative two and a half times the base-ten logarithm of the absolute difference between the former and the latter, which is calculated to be 3.0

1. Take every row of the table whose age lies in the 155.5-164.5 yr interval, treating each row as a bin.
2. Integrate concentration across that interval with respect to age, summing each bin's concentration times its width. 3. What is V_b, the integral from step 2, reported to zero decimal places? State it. 306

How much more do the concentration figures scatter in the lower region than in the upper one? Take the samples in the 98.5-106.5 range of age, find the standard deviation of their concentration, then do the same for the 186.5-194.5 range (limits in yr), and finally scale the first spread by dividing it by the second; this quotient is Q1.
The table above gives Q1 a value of 2.0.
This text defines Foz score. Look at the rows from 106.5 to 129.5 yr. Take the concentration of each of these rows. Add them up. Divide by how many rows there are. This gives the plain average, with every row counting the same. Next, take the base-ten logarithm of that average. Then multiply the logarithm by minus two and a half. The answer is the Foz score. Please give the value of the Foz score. -3.95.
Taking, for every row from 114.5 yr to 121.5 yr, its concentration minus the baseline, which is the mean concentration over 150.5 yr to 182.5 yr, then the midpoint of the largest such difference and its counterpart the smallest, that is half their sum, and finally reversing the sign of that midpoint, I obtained -10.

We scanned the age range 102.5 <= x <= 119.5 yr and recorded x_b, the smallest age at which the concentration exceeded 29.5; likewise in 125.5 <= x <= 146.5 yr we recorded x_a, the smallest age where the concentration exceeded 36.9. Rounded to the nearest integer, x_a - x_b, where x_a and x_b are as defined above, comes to 23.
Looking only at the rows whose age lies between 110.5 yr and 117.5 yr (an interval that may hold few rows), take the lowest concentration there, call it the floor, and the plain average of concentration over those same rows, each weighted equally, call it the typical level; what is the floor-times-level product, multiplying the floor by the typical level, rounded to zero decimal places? 1208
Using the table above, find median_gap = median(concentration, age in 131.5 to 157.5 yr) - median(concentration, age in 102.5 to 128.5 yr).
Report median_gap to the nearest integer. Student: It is -2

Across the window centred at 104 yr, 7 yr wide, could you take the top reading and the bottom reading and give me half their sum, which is 32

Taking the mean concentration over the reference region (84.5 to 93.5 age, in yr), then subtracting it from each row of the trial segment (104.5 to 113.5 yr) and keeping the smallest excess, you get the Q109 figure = -10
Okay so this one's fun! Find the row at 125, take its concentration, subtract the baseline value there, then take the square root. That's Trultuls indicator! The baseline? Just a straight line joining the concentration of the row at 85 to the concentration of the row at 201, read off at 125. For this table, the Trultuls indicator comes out 3.21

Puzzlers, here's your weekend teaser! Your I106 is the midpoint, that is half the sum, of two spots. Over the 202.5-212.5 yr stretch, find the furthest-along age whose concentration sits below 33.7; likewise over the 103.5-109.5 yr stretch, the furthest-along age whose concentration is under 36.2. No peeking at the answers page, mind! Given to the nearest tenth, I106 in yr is 160.5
